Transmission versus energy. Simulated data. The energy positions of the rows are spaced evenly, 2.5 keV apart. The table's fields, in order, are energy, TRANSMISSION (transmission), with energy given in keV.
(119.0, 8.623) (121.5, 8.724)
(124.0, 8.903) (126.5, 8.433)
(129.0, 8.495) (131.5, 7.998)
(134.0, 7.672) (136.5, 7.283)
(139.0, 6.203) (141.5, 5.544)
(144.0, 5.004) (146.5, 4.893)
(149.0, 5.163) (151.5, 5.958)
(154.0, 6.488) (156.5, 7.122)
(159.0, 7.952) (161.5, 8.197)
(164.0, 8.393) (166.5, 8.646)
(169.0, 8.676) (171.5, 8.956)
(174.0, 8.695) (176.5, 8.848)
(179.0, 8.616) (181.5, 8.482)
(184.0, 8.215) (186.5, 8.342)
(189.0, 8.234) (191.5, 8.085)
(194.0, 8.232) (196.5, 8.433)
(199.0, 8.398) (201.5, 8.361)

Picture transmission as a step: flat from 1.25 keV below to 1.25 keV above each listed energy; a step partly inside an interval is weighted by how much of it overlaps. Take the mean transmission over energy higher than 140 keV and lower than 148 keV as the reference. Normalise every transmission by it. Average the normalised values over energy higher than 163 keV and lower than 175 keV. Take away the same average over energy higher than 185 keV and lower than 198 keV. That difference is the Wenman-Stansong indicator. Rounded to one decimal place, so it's 0.1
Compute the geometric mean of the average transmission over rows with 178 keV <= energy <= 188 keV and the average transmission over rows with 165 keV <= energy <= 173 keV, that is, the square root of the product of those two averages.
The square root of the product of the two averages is 8.6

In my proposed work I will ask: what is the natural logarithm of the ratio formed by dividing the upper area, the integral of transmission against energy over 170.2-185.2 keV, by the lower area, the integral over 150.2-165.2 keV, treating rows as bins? 0.16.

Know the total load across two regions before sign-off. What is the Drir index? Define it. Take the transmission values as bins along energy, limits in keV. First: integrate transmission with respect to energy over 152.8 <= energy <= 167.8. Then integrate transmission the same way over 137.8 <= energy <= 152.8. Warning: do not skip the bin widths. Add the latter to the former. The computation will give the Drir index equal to 199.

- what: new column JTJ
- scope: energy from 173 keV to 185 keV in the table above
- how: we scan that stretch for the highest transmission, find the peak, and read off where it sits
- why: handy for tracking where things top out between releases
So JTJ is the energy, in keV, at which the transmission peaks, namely 176.5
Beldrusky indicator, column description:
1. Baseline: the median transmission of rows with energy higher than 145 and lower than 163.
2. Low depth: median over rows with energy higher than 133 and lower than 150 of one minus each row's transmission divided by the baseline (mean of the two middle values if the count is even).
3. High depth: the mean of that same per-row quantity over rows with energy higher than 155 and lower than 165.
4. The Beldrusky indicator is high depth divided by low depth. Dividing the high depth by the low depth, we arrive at -1.5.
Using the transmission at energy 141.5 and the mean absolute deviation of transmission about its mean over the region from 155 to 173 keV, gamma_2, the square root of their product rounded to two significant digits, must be 1.6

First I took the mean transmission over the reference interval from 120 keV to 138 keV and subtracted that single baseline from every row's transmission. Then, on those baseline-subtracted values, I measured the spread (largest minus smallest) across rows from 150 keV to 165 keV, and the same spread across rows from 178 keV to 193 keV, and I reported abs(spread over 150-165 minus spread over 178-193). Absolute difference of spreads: 1.9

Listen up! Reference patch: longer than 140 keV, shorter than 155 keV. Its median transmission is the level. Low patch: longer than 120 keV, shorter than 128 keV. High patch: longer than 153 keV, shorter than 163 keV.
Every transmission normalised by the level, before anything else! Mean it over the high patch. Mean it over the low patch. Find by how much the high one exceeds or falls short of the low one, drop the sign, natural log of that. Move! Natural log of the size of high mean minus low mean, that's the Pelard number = -1.5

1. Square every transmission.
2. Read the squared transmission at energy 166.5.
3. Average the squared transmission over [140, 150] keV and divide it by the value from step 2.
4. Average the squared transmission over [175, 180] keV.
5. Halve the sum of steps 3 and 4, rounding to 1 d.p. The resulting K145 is 38.3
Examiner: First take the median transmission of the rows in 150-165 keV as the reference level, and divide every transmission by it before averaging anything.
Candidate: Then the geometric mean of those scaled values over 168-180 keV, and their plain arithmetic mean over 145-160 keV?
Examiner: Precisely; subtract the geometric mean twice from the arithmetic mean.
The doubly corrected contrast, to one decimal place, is -1.5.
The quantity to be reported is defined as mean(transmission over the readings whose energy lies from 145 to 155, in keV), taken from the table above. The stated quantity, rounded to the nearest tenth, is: 5.6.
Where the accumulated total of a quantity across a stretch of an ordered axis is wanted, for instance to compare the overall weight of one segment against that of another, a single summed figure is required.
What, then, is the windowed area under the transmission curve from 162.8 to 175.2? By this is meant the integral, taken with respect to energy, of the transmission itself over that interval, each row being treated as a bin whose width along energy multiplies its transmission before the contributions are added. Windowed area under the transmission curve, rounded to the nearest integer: 108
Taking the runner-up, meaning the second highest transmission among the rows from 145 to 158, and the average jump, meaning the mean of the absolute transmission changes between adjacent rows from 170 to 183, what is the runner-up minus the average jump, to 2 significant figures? 6.3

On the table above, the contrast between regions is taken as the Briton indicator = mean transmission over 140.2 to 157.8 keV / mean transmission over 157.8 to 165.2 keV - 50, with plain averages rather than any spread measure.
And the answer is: -49.3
